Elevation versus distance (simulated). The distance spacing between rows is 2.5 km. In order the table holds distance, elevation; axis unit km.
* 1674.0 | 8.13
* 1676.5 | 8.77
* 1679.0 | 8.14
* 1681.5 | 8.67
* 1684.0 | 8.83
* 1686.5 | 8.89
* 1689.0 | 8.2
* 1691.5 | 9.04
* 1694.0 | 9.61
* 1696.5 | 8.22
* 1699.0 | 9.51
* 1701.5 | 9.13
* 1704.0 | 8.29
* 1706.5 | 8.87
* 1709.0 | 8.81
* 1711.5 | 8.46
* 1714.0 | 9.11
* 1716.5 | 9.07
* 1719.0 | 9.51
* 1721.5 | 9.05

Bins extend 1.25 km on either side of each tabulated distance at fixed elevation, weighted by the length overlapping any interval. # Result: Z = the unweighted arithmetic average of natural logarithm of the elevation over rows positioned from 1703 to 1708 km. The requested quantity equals 2.149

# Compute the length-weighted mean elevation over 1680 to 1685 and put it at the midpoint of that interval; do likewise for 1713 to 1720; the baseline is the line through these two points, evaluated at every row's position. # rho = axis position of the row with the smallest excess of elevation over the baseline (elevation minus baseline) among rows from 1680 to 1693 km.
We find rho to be 1689.0 km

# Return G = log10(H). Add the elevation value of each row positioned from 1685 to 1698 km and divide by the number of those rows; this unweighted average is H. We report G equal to 0.9441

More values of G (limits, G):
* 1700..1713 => 0.9401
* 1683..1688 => 0.9474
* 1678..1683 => 0.9245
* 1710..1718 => 0.9484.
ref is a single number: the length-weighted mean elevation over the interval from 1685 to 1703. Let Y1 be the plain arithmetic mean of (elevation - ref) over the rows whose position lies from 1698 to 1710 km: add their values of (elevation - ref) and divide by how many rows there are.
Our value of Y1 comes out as -0.01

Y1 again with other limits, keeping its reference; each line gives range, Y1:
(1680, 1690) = -0.28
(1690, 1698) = 0.02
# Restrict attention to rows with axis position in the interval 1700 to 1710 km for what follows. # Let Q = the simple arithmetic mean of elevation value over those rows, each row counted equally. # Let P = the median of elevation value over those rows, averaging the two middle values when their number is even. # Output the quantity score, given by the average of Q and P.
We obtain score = 8.8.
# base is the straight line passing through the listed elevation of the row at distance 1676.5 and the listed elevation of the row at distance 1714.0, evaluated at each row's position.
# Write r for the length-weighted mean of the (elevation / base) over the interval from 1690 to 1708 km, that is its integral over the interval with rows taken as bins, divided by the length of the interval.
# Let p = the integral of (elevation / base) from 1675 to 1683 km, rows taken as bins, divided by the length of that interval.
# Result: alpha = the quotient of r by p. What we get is 1.03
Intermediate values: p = 0.97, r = 1.00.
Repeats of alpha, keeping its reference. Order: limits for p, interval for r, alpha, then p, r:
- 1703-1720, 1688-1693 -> 1.00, 0.98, 0.98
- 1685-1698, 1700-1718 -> 0.99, 0.99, 0.98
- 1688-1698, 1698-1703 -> 1.04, 0.99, 1.03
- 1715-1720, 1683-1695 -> 0.99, 1.01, 1.00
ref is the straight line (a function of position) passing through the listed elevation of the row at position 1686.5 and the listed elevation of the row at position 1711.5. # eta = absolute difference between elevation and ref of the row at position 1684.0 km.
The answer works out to 0.1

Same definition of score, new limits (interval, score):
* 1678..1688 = 8.7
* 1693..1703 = 9.2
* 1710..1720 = 9.1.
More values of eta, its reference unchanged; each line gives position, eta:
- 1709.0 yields 0.3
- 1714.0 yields 0.7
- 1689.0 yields 0.6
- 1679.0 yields 0.9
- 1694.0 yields 0.8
